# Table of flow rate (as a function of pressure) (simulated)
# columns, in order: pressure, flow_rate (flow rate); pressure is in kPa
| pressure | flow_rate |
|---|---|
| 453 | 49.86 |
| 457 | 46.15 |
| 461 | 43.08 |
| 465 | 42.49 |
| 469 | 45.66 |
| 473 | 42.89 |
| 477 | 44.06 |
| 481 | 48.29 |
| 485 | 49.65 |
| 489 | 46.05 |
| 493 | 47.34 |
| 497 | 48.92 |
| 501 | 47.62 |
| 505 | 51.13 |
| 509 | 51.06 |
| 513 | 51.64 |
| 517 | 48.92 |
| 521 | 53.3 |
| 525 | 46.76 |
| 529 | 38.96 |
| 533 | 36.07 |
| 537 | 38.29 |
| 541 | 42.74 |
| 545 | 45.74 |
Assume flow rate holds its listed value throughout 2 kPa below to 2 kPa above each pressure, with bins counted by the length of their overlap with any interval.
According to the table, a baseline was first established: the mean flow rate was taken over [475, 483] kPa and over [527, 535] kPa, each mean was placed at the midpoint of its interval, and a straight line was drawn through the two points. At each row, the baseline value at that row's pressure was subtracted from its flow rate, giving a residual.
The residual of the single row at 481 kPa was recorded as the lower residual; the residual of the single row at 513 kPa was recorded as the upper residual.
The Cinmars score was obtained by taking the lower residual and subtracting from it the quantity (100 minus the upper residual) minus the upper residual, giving -75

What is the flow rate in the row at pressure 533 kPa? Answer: 36.07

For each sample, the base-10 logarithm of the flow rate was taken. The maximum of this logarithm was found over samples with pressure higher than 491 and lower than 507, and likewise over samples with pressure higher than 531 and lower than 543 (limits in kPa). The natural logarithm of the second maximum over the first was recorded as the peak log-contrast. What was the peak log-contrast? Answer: -0.047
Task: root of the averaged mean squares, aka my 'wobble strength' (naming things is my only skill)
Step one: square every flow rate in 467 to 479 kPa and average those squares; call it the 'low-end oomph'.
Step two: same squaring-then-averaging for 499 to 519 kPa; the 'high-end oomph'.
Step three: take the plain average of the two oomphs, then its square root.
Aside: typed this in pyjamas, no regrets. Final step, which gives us 47.2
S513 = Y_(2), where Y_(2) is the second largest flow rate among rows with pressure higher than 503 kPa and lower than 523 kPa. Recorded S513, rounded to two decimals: 51.64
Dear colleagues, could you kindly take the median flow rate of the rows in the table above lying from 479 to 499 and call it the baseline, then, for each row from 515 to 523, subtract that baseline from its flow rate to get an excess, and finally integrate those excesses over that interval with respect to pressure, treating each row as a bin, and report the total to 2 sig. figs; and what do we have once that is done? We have 23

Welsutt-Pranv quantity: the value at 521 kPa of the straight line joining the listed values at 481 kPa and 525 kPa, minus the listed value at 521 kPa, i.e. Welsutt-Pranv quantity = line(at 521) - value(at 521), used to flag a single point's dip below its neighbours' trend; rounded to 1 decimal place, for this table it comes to -6.4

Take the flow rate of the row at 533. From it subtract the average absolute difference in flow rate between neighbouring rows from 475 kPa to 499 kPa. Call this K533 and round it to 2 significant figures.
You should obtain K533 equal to 34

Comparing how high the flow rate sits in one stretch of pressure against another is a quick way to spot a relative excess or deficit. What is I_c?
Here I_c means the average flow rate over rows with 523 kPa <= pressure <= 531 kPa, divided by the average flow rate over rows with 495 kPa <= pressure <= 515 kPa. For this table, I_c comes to 0.86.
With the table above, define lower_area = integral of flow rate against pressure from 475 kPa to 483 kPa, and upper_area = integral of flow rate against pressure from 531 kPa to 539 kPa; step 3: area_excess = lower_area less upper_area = 72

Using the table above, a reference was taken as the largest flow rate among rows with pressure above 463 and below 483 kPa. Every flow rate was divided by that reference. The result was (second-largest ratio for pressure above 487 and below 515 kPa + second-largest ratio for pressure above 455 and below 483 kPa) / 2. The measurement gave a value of 1.01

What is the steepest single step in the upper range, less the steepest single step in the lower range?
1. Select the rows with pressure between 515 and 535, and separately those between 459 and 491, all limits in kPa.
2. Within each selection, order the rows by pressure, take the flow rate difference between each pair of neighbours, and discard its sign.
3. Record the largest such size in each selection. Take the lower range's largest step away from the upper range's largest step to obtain 3.6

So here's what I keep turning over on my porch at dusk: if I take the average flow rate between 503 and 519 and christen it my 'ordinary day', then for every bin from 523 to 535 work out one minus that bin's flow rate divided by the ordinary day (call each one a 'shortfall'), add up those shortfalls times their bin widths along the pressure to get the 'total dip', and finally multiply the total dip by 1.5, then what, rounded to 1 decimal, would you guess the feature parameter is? 3.6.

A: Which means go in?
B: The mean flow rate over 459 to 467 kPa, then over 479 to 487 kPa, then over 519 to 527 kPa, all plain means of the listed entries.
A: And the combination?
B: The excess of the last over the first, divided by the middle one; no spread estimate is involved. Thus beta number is 0.15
